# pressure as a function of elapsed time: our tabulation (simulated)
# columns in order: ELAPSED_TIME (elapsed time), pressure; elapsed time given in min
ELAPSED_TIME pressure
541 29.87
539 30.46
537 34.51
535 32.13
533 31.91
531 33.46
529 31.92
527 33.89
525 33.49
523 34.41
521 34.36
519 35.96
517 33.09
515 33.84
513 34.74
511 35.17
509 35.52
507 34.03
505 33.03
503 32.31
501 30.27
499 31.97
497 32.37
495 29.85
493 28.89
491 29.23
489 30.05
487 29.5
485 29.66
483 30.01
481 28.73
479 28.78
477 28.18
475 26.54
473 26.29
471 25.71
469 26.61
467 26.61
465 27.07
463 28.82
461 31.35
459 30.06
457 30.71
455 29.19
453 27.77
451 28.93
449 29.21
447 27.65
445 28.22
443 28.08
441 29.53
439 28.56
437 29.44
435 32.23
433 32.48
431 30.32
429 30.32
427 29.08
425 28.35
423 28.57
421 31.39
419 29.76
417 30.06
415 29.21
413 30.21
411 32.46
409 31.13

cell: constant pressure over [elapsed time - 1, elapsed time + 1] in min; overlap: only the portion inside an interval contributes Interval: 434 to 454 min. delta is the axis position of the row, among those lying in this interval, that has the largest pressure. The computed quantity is 435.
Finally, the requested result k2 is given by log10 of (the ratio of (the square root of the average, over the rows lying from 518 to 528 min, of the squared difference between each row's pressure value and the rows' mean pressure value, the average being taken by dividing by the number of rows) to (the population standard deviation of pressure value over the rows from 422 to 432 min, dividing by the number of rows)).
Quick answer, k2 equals 0.0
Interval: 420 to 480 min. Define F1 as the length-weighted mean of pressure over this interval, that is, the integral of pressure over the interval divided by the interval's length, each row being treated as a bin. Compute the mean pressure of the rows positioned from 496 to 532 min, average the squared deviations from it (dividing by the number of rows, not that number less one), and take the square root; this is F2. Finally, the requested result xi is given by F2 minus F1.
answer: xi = -27.5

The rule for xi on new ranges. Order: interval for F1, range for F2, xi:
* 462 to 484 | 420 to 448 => -26.1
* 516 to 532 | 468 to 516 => -31.0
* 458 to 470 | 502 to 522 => -27.3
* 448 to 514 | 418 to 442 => -28.6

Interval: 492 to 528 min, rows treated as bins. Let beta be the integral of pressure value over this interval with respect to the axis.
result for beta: 1194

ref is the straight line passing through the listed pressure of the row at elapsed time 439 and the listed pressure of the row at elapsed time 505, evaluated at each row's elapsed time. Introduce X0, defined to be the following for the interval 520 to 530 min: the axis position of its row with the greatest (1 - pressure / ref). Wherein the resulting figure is 529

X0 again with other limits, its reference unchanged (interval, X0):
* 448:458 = 453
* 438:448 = 447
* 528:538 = 533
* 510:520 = 517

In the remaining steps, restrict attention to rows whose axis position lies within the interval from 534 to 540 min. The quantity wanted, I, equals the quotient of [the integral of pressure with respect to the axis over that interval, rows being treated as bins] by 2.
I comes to 97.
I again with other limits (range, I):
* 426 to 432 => 90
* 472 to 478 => 81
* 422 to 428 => 86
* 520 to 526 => 102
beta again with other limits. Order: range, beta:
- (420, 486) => 1909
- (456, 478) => 616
